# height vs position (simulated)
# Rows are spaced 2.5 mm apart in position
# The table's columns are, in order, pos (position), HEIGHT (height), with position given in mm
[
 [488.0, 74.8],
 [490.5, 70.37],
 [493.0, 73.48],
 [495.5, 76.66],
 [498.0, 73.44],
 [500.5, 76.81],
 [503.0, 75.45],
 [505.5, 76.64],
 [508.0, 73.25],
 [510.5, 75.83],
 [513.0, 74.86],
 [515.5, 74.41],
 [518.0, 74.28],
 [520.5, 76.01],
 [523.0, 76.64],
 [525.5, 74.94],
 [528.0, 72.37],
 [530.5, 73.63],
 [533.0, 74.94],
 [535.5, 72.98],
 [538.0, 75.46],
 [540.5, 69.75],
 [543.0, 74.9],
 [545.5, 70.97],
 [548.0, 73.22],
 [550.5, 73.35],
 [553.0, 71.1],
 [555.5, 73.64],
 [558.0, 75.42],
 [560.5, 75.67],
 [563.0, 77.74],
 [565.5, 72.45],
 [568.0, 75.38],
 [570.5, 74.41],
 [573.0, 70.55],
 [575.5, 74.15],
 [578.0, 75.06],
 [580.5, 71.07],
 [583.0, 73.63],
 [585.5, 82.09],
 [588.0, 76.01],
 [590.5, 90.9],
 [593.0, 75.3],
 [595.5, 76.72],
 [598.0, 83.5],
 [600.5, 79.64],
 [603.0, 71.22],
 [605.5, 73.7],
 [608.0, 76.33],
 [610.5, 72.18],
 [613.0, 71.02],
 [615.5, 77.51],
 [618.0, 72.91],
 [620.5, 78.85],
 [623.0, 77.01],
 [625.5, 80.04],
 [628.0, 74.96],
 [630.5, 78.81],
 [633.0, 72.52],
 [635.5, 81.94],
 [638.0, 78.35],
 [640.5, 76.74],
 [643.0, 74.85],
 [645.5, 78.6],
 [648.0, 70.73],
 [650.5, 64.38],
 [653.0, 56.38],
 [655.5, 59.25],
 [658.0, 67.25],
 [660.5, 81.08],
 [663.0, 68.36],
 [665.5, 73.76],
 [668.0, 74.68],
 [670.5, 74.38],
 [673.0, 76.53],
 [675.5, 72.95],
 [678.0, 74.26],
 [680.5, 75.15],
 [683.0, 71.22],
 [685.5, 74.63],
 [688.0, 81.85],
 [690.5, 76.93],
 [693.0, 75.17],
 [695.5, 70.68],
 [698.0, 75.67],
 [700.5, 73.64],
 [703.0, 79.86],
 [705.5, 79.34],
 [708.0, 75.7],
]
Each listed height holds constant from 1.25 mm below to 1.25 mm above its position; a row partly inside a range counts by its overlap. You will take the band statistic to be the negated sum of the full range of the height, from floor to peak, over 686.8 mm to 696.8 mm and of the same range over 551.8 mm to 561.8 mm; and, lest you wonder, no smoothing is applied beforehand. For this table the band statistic -16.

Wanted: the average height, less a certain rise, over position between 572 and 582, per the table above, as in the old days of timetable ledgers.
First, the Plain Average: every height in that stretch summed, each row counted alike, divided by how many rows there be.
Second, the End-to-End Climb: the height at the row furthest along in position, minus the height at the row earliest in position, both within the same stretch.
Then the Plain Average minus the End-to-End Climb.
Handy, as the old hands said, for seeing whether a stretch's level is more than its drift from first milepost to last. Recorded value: 72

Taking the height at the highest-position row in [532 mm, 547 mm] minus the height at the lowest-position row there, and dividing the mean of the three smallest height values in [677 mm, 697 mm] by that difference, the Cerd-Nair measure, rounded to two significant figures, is -18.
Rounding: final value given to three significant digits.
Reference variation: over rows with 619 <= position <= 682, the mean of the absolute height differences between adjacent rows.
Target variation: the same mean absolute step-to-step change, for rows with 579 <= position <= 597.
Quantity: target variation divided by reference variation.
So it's 1.71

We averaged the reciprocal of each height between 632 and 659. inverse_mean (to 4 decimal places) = 0.0143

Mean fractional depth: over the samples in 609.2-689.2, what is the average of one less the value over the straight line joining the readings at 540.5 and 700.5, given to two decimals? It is -0.02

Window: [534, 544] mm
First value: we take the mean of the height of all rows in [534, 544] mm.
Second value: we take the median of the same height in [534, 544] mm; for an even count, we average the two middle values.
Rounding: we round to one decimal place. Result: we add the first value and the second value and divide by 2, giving 73.6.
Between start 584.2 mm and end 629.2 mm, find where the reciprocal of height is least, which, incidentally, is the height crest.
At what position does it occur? 590.5 mm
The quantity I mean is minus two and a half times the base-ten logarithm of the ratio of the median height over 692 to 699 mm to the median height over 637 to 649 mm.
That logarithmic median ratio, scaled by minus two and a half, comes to 0.022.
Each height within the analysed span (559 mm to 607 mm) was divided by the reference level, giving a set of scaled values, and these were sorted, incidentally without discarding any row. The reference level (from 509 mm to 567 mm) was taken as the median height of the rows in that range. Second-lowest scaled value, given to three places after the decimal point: 0.955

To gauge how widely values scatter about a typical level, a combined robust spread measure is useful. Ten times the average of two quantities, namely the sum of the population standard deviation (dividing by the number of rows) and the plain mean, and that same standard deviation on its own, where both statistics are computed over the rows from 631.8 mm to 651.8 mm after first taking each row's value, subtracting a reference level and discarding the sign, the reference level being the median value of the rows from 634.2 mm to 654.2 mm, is 53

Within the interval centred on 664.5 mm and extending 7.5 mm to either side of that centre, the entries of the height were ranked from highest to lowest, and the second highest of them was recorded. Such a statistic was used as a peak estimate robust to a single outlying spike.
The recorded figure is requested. 74.68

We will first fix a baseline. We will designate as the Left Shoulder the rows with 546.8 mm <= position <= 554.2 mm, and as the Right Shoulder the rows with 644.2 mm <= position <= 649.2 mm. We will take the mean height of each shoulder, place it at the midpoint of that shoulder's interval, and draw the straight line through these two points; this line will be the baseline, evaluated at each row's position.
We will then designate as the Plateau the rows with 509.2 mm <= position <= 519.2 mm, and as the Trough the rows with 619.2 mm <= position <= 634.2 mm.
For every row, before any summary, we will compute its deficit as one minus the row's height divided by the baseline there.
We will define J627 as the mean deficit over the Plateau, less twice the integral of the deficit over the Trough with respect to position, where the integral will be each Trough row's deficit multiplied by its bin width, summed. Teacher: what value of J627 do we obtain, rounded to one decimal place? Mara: 1.1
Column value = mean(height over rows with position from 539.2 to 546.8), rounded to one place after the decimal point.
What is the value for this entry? 71.9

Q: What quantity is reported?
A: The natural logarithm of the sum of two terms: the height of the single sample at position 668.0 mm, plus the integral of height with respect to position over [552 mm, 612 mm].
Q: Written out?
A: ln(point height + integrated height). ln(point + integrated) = 8.438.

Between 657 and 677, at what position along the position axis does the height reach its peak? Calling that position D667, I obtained 660.5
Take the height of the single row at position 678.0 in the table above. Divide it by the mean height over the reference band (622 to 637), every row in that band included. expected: 0.96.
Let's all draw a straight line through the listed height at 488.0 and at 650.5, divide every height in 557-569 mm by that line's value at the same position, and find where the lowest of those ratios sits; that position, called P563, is 565.5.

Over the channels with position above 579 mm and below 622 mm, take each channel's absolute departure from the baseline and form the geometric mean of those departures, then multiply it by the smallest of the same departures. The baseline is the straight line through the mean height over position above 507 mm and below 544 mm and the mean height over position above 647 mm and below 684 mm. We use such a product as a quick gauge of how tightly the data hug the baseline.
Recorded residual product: 0.21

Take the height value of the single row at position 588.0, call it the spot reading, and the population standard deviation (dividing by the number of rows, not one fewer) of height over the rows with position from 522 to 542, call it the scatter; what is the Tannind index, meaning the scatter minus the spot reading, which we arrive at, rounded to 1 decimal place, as -74.0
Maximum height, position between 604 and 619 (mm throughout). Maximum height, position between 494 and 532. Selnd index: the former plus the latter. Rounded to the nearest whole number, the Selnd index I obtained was 154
